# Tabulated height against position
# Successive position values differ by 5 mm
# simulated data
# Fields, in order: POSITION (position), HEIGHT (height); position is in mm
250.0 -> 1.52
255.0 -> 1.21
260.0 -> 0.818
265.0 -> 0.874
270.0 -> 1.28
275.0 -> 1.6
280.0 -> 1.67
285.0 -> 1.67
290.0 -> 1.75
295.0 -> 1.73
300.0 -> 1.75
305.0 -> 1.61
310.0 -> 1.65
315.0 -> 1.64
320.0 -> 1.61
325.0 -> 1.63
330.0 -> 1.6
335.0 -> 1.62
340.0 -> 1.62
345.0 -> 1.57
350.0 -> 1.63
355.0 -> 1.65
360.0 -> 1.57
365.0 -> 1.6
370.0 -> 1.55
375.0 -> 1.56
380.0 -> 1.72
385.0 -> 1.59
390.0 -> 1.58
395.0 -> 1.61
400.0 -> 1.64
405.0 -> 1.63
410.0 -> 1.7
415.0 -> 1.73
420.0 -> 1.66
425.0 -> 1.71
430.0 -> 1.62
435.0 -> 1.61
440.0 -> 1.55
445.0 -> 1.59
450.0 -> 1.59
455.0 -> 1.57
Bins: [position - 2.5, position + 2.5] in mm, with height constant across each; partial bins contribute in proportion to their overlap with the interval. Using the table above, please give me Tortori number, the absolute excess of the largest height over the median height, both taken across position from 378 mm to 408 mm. 0.10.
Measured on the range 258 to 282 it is 0.39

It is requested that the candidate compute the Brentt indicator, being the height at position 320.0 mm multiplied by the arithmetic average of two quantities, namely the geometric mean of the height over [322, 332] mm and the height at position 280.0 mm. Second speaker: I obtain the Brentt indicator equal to 2.64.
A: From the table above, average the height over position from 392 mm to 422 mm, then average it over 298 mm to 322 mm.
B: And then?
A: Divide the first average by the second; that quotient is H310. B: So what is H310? 1.01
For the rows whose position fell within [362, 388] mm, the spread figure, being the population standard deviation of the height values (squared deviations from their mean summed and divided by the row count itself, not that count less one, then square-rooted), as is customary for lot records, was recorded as 0.061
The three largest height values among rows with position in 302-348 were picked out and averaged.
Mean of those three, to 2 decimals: 1.64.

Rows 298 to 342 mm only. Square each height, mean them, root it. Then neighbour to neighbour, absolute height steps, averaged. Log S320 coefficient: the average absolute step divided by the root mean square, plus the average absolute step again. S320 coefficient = 0.058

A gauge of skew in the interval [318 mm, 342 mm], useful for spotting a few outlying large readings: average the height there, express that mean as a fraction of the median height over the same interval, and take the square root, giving 1.00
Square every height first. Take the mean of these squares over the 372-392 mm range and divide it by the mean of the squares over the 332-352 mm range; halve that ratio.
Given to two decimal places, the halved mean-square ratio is 0.50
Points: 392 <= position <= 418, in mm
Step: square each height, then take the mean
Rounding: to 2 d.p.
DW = 2.76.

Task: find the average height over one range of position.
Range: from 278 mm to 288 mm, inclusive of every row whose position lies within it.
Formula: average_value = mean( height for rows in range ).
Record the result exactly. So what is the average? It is 1.67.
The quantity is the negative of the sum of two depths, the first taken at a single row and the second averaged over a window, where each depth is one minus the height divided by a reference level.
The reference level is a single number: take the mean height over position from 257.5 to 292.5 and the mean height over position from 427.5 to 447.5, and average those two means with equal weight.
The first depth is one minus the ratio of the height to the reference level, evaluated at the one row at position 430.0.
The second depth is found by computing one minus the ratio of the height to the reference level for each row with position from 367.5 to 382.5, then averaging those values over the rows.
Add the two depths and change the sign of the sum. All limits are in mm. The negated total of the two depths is 0.17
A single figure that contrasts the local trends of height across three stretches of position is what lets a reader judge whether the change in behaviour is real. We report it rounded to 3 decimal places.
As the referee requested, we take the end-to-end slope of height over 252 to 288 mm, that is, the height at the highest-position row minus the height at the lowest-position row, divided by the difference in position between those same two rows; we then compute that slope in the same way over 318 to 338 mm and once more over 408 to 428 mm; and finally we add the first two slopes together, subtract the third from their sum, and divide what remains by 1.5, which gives 0.010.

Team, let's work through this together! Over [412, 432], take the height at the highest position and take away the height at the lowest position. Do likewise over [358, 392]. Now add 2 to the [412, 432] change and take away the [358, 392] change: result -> 1.88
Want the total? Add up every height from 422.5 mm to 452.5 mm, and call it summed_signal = 9.7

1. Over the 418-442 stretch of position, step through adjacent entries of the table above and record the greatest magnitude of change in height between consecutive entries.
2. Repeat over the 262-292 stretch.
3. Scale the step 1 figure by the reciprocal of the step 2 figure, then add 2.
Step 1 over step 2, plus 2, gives 2.2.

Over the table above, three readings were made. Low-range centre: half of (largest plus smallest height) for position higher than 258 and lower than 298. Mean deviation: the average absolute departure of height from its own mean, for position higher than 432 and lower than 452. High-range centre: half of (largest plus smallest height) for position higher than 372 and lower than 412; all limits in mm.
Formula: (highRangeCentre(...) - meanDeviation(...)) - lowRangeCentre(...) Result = 0.34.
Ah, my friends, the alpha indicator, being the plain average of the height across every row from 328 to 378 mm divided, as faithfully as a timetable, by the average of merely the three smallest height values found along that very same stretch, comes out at 1.02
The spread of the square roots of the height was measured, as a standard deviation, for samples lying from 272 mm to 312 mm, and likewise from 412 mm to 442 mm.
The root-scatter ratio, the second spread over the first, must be 1.1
